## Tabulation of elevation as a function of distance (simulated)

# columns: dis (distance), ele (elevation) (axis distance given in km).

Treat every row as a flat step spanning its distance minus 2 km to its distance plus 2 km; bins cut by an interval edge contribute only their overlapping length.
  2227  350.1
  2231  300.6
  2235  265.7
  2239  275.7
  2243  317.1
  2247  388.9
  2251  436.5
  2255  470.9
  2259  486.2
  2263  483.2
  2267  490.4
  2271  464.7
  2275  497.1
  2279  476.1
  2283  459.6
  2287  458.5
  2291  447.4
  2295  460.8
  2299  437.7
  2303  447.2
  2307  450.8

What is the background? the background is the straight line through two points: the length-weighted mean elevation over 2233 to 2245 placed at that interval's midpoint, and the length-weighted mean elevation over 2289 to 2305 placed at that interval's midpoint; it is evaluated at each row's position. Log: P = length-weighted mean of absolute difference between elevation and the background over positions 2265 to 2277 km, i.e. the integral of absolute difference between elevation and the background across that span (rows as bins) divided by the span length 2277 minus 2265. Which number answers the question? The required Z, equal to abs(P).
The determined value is 108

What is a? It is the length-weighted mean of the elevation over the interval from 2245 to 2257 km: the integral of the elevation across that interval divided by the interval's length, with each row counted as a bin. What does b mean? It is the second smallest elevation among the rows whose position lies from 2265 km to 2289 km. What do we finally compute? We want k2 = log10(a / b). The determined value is -0.027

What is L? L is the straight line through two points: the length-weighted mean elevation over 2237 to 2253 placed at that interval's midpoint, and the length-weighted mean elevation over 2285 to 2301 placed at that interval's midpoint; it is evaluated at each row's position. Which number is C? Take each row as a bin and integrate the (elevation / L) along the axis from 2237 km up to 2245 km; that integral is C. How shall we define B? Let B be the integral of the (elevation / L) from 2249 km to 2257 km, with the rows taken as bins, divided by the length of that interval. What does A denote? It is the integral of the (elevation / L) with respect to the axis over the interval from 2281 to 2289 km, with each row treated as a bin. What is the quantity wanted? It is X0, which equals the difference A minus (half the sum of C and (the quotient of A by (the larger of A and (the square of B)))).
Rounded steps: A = 8.4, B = 1.22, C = 6.8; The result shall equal 4.5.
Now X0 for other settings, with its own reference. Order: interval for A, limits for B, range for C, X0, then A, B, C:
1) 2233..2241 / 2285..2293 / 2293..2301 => 2.0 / 6.4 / 1.02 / 7.8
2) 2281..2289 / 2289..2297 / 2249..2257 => 3.0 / 8.4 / 1.01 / 9.8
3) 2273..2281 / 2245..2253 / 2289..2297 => 4.8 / 9.3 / 1.14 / 8.1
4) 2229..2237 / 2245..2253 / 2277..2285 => 2.0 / 6.9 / 1.14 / 8.8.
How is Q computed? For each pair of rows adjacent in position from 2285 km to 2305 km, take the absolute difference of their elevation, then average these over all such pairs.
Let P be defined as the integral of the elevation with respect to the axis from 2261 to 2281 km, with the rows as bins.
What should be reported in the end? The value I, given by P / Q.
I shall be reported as 676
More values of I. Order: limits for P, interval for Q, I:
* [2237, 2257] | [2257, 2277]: 443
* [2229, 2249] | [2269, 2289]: 349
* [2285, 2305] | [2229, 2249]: 228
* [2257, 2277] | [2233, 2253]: 227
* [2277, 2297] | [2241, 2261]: 218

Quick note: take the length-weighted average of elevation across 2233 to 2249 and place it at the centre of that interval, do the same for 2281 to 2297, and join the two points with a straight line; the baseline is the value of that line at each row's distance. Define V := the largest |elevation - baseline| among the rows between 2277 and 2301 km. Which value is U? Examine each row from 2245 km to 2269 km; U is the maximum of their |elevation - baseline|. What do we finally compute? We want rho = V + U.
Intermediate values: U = 120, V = 50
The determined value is 170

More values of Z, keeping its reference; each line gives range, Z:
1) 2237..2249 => 37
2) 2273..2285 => 80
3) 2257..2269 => 133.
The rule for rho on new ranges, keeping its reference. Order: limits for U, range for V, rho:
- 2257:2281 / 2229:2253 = 215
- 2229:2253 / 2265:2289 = 195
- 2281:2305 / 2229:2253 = 146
